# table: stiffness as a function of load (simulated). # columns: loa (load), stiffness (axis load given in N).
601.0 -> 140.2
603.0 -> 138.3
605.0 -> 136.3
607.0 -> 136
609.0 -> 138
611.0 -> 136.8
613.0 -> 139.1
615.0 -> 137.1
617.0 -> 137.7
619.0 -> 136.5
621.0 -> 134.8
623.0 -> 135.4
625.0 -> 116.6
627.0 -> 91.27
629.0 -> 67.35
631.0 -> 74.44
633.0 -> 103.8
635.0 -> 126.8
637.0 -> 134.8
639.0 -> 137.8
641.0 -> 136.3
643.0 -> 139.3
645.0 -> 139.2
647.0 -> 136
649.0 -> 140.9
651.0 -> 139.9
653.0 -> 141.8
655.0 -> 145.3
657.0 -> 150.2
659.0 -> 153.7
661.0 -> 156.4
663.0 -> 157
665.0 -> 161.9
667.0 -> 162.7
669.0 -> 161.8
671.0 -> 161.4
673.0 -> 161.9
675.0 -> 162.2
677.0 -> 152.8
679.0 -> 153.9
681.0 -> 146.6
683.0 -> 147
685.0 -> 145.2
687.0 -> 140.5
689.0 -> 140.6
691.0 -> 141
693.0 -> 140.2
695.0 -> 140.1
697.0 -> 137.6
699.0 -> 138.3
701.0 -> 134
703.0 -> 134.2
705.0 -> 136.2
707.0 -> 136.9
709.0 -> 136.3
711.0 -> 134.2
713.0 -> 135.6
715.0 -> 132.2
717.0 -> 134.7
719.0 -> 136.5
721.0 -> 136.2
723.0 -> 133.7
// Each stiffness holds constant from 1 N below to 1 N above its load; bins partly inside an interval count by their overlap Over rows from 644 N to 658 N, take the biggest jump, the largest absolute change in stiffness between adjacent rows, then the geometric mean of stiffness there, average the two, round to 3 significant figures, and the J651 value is 73.4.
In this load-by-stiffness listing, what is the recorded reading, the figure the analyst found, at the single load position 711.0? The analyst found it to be 134.2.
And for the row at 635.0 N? 126.8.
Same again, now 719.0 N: 136.5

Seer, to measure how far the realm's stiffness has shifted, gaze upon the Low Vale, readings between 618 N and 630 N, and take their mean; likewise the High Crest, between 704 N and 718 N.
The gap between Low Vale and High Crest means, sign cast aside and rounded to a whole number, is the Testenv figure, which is 22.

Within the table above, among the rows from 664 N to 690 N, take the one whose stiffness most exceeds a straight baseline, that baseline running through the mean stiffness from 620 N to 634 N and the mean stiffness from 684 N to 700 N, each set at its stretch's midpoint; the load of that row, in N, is 665.0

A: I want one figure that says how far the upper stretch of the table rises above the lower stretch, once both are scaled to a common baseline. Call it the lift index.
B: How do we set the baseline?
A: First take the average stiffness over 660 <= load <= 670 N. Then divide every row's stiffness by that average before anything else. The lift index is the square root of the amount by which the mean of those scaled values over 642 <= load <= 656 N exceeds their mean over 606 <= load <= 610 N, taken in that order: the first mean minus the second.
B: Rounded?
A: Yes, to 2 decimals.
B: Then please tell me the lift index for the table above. 0.14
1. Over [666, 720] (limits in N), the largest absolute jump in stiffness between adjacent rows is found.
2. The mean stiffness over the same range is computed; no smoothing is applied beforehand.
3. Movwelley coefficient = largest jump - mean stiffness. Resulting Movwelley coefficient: -134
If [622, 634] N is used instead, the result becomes -69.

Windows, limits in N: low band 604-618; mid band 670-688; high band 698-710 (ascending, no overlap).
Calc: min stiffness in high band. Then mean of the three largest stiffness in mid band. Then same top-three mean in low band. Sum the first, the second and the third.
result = 434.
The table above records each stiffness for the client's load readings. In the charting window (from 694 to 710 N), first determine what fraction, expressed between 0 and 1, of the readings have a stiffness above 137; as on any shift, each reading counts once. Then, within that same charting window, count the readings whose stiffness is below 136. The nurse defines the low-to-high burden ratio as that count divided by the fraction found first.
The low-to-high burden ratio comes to 5.3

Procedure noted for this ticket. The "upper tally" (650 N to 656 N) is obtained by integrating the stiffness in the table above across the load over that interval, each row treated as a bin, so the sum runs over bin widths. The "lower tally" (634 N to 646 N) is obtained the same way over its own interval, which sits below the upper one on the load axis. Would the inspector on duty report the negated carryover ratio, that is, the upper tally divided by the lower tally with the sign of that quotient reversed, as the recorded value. -0.52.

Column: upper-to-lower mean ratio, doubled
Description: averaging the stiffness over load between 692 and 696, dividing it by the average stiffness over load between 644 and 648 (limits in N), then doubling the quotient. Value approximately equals 2.04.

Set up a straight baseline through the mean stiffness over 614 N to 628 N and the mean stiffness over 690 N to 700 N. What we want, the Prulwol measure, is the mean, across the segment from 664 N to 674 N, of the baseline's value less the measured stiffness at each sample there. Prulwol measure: -27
